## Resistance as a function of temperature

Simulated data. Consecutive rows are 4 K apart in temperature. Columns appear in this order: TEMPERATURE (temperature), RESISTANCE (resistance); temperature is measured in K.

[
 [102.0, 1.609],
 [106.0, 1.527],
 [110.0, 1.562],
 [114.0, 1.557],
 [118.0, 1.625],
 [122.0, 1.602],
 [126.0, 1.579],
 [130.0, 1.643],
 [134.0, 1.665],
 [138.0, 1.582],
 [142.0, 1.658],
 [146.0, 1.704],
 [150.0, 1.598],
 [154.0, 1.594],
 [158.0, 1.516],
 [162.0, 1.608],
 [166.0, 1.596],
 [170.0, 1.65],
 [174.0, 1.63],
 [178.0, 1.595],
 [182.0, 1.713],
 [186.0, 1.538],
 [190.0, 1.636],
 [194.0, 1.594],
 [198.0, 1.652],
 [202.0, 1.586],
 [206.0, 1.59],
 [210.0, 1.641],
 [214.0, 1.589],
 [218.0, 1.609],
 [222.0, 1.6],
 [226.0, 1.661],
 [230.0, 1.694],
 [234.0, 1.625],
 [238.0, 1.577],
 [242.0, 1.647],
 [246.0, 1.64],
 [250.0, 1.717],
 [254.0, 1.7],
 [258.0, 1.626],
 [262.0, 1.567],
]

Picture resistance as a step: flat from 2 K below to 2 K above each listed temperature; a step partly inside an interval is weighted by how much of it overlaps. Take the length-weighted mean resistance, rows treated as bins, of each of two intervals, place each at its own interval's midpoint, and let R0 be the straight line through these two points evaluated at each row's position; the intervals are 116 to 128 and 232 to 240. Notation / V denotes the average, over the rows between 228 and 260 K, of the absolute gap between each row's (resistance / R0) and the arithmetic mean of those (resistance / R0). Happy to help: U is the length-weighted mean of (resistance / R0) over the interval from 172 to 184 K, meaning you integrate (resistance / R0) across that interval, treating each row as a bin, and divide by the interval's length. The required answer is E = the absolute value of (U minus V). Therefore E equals 1.00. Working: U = 1.03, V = 0.0236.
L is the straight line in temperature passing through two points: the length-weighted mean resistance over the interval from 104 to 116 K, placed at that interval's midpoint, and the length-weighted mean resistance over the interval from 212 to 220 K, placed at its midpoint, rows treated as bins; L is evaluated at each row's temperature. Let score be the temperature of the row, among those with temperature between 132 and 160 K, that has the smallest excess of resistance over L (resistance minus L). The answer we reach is 158.0 K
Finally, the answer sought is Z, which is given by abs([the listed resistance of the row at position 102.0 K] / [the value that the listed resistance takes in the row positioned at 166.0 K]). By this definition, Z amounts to 1.01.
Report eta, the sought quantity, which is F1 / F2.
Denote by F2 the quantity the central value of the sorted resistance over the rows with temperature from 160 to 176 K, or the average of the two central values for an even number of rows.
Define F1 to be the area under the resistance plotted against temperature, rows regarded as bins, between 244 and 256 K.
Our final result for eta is 12.5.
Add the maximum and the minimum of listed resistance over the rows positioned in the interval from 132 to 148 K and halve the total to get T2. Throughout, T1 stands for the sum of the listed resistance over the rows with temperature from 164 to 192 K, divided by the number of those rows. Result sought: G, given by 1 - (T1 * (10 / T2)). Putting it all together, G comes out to -8.88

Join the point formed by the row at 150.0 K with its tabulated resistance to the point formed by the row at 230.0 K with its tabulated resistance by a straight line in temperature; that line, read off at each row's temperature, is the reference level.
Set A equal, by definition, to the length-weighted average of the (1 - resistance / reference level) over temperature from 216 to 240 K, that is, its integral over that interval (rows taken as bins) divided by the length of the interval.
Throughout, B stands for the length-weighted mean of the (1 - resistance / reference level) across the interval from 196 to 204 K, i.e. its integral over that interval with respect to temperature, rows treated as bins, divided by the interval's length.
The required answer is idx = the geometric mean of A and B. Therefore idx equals 0.030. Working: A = 0.038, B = 0.023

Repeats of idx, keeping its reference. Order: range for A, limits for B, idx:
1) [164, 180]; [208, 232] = 0.011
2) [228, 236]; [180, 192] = 0.013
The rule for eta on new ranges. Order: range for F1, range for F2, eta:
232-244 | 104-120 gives 12.4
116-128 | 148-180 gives 12.0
